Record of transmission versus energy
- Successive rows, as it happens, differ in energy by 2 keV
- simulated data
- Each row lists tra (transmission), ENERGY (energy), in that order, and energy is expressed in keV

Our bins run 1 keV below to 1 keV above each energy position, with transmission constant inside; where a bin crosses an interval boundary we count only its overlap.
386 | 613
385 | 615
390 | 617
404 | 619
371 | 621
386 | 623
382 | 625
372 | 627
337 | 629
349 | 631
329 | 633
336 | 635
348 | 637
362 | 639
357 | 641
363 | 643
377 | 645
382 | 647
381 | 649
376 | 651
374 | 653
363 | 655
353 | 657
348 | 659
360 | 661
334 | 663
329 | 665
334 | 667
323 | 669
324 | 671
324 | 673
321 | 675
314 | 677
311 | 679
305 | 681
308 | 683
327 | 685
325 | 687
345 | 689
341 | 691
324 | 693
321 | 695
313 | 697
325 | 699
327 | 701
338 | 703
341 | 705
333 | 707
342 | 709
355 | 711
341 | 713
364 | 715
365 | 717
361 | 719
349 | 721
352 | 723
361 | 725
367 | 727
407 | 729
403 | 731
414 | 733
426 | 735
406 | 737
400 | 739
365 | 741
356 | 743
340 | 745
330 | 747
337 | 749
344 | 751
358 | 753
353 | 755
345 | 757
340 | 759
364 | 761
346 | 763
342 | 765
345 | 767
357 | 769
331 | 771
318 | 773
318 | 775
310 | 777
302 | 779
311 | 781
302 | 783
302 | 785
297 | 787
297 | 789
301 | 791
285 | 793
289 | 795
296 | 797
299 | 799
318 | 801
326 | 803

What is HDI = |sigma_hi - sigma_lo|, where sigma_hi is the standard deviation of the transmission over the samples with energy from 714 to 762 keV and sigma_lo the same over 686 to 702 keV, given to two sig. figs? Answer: 17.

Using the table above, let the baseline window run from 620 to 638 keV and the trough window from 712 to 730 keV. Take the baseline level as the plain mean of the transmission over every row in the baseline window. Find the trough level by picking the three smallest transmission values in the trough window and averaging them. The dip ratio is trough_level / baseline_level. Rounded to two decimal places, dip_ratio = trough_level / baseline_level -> 0.97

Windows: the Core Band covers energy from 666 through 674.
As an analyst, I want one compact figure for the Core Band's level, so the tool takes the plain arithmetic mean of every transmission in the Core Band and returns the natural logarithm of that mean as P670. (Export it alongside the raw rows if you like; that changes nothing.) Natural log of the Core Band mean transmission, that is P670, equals 5.79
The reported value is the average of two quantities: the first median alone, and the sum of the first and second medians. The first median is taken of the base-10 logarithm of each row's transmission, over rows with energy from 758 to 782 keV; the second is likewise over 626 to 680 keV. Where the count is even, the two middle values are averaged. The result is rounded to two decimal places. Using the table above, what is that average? 3.80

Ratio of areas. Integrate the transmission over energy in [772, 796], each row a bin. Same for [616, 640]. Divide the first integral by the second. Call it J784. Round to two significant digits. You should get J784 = 0.83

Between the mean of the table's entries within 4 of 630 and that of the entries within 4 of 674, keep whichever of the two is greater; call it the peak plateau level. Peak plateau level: 347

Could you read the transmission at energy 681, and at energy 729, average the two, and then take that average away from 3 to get -353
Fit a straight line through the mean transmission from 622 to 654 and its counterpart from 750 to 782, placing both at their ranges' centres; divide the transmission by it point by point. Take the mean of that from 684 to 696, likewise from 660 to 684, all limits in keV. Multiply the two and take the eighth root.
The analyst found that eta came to 0.98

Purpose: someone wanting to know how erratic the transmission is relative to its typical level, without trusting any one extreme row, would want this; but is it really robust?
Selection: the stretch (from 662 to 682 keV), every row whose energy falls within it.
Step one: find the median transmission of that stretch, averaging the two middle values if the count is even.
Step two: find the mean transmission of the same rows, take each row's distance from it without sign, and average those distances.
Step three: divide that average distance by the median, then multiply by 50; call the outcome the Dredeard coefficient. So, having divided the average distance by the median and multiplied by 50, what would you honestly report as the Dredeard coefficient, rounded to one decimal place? 1.1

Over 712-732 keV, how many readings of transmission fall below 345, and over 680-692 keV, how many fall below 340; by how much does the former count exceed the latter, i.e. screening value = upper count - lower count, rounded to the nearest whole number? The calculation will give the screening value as -3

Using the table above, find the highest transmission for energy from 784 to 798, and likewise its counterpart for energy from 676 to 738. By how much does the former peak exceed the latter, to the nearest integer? -124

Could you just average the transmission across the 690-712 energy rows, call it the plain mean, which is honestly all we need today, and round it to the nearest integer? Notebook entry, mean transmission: 333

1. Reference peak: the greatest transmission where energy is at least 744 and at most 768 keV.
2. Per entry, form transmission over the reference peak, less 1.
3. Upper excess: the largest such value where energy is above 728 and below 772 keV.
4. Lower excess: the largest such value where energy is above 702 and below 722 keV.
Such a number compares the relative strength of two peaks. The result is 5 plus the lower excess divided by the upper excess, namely 5.0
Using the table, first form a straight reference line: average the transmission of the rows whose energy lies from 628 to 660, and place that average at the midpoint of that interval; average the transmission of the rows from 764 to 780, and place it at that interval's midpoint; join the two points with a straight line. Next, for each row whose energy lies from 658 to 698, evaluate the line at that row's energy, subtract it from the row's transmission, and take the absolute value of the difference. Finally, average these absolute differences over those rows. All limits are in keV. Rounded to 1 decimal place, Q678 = 24.3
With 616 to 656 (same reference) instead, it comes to 17.4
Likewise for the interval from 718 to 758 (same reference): 33.1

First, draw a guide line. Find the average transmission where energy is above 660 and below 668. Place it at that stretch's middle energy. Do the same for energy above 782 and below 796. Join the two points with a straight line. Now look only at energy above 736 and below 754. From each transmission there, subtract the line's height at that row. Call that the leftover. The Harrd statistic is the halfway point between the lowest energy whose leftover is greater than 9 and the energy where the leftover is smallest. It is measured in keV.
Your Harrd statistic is 742 keV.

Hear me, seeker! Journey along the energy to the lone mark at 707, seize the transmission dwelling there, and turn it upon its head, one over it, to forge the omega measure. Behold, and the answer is 0.0030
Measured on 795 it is 0.0035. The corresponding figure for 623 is 0.0026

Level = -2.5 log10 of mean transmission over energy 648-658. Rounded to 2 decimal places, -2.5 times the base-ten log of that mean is -6.42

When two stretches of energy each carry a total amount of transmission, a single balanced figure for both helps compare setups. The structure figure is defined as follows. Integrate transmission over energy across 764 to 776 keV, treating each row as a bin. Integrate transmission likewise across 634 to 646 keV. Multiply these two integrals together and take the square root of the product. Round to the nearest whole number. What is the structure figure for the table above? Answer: 4152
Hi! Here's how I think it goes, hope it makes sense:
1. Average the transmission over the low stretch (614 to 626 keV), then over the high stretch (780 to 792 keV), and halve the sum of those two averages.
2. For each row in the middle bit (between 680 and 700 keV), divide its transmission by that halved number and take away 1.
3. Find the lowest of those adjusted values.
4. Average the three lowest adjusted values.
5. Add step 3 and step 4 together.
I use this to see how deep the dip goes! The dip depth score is -0.22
